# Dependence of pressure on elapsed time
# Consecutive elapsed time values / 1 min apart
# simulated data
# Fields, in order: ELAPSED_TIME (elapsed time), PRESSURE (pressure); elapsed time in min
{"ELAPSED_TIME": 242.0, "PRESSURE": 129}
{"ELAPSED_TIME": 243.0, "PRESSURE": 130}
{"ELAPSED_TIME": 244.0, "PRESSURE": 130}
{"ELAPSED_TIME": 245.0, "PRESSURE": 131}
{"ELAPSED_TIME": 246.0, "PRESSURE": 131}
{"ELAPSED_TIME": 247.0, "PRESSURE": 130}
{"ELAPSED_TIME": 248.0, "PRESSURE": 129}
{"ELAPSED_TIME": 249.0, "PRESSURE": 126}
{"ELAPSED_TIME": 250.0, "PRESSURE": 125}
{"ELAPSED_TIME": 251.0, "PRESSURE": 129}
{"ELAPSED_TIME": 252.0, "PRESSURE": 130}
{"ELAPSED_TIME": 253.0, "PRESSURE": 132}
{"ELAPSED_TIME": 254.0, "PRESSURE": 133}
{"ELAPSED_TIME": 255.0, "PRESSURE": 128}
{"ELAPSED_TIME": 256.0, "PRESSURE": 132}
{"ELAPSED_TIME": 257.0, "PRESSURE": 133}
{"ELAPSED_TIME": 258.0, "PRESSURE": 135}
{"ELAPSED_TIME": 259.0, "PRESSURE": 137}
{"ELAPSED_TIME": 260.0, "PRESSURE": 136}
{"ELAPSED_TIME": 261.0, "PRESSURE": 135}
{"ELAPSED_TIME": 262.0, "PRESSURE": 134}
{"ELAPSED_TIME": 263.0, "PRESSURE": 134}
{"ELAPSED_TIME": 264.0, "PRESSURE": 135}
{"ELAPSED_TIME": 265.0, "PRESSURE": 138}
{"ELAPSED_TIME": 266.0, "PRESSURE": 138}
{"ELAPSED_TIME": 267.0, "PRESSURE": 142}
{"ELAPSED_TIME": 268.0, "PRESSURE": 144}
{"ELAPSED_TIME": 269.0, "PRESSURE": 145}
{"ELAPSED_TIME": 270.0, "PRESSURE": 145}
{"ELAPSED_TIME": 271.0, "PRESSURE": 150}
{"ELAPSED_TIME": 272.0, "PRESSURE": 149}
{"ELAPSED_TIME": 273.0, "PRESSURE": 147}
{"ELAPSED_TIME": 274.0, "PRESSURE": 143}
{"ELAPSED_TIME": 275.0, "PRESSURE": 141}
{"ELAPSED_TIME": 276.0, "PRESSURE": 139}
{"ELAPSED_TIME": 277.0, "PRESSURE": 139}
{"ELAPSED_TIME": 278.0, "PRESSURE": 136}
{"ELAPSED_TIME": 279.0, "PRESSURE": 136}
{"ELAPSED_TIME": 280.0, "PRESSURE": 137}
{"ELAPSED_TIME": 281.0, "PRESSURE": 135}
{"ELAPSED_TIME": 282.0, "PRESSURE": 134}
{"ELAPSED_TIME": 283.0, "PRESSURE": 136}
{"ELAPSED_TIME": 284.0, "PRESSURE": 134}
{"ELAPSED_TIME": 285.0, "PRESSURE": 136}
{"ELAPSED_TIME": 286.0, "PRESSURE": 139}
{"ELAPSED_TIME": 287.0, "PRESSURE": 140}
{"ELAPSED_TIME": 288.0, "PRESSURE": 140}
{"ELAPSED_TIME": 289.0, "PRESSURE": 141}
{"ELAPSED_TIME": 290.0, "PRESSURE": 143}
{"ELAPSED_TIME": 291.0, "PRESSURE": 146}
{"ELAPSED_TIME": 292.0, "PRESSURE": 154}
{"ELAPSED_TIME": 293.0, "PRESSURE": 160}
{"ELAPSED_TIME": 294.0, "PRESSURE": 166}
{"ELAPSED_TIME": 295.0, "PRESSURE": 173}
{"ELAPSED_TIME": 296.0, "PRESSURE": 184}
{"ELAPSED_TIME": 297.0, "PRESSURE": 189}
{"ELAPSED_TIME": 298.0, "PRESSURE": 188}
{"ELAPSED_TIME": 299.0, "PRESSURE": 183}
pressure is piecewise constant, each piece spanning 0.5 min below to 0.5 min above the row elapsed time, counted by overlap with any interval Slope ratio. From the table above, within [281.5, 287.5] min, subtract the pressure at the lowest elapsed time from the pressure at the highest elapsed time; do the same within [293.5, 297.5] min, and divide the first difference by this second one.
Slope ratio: 0.3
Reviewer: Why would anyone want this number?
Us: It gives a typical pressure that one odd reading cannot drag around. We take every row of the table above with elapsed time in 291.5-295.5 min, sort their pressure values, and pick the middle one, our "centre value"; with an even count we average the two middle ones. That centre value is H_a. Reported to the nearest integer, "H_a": 163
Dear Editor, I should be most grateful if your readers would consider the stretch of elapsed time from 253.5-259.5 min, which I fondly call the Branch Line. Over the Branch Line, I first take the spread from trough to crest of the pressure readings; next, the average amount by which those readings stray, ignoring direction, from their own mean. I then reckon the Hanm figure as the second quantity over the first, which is 0.222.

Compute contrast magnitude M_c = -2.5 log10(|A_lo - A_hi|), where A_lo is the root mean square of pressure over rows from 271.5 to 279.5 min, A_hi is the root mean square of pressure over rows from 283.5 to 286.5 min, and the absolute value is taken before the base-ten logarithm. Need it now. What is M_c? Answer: -1.7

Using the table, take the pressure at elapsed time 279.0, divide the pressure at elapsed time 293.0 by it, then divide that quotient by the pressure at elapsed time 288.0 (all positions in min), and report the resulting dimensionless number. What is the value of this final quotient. 0.0084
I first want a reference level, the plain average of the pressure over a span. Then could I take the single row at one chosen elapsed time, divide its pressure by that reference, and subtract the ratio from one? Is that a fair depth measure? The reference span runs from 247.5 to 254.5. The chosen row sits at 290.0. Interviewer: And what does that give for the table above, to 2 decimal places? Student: -0.11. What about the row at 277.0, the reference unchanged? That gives -0.08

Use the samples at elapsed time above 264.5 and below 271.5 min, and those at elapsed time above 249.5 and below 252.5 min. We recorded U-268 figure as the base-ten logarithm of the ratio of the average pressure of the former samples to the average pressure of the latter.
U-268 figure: 0.049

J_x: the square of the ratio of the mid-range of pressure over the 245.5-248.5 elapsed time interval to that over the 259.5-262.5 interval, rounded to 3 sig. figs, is 0.927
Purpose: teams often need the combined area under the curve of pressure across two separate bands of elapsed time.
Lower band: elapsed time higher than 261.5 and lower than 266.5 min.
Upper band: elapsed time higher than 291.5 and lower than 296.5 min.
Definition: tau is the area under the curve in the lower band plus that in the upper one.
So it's 1516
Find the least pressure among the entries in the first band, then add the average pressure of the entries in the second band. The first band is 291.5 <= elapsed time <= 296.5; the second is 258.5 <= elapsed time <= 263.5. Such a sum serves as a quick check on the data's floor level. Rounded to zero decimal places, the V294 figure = 289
